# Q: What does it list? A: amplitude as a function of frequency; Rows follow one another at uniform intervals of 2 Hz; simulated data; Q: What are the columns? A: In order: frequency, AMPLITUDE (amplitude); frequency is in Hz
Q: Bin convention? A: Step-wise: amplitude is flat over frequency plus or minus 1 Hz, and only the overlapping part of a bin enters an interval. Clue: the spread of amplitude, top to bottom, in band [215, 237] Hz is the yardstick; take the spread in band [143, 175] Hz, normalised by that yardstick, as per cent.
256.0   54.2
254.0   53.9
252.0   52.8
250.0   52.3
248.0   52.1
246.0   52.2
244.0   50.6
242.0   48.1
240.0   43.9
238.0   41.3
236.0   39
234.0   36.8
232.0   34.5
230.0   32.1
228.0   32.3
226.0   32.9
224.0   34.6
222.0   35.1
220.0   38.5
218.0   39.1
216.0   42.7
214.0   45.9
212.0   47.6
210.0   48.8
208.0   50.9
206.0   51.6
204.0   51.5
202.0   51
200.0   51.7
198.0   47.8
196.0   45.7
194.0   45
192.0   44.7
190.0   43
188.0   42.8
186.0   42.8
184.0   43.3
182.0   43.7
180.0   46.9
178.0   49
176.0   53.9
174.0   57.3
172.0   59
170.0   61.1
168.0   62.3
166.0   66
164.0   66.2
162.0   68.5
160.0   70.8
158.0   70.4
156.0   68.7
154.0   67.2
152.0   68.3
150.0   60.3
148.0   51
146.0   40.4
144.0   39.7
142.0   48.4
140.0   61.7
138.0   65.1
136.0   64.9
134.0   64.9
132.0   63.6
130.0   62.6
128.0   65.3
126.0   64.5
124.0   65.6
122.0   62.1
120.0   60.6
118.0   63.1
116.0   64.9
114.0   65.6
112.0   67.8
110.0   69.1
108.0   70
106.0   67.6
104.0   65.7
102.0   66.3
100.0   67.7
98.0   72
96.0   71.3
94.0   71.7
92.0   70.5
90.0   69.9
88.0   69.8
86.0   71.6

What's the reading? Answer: 293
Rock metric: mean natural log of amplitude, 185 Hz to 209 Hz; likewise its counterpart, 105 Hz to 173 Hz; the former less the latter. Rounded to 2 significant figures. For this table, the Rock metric -0.28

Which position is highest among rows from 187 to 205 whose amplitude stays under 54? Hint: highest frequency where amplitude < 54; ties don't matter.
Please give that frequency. 204.0 Hz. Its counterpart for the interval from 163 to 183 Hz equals 182.0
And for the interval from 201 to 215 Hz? 214.0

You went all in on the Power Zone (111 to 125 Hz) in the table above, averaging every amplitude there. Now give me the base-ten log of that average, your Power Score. 1.81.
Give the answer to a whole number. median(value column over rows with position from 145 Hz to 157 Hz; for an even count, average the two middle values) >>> 64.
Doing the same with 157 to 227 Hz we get 48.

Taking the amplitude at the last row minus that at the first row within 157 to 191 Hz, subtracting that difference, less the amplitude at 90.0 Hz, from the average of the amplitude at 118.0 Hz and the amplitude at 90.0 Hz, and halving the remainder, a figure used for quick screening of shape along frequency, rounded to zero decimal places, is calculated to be 82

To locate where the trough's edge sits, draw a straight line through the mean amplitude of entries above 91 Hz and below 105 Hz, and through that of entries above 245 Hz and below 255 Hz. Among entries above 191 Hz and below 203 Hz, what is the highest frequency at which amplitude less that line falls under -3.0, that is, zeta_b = 202.0 Hz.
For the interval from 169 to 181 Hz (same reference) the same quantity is 180.0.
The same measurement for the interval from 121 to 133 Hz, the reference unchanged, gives 130.0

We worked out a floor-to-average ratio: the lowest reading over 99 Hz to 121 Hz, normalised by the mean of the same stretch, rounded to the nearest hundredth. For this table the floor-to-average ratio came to 0.92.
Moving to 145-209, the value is 0.74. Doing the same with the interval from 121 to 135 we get 0.97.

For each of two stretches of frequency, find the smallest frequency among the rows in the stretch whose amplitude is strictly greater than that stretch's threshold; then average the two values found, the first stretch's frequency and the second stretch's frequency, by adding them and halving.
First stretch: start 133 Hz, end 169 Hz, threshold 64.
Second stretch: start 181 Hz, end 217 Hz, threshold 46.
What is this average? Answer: 166 Hz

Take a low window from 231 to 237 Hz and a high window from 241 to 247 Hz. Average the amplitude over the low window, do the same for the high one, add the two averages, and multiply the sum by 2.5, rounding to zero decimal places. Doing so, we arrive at 218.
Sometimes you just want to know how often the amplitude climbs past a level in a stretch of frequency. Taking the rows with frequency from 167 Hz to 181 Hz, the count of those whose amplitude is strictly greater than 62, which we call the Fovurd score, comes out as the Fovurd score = 1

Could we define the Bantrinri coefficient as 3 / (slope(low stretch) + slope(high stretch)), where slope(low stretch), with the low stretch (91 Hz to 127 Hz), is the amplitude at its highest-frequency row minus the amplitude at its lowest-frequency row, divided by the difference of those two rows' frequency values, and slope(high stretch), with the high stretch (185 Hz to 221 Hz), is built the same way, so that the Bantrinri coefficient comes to -10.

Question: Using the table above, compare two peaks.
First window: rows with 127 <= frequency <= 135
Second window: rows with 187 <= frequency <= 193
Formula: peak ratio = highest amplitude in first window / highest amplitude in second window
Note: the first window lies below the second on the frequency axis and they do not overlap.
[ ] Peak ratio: 1.46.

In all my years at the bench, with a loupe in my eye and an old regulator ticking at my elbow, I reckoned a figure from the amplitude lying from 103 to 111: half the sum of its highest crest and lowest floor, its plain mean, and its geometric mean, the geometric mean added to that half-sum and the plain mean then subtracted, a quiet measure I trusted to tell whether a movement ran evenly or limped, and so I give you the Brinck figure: 68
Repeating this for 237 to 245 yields 46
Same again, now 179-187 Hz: 45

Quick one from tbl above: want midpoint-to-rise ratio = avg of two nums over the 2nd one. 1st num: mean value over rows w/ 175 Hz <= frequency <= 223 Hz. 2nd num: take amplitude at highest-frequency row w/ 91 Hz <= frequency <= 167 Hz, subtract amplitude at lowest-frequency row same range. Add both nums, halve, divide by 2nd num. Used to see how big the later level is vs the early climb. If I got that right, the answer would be -5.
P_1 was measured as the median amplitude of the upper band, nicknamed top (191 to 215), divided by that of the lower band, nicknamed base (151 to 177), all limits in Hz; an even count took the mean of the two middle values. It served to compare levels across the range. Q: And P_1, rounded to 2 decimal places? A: 0.73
